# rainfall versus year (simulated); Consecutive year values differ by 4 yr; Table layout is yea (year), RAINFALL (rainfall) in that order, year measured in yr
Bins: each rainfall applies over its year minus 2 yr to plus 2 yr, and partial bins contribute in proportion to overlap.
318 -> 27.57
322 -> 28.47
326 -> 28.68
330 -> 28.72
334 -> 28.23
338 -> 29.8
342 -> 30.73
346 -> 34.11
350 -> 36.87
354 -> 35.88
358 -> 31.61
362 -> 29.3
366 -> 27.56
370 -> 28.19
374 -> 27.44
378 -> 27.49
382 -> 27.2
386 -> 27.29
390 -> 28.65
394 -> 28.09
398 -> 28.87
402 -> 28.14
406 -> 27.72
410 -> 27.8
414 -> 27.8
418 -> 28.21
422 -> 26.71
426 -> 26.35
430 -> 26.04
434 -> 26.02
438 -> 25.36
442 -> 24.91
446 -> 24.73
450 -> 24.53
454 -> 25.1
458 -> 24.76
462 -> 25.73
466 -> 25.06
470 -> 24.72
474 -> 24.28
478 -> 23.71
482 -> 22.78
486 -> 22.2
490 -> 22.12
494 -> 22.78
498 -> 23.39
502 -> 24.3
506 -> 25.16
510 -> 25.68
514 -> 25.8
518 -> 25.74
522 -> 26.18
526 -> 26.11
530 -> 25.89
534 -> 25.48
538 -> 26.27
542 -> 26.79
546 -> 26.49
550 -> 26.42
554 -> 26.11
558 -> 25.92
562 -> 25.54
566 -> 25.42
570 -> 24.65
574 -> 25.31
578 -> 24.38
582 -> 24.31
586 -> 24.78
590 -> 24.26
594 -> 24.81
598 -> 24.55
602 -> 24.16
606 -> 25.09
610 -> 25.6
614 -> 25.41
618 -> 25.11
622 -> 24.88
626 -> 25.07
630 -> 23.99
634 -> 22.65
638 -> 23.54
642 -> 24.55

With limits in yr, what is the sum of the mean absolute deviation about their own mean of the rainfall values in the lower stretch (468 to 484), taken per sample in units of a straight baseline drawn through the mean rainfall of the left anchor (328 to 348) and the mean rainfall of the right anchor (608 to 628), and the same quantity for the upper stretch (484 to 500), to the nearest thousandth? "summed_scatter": 0.039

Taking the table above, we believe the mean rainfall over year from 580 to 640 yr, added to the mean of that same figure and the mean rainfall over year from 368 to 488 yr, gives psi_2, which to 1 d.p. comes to 49.9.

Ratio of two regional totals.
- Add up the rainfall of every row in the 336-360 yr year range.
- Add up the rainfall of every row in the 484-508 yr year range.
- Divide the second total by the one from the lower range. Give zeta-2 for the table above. 0.703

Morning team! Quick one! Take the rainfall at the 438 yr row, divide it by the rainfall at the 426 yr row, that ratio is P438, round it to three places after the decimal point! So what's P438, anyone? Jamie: 0.962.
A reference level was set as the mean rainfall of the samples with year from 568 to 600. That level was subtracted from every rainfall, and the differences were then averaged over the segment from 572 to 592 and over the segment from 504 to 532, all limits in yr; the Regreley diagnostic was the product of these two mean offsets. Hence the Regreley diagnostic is 0.0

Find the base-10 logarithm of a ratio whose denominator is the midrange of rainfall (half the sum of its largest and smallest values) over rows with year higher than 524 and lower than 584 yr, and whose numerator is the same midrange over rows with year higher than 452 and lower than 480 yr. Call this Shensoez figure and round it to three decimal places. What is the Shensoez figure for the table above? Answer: -0.014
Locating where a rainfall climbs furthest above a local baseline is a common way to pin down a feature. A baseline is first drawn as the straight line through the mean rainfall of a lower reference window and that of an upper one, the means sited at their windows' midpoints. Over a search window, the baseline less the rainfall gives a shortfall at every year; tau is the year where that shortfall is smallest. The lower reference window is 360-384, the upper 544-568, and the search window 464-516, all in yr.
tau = 514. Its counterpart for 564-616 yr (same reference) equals 610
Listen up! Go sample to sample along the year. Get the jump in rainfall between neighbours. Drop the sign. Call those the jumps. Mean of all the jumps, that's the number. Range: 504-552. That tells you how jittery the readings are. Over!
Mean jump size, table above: 0.32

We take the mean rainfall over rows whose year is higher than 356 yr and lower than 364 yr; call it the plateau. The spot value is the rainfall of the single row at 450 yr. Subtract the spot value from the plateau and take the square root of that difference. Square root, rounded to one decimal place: 2.4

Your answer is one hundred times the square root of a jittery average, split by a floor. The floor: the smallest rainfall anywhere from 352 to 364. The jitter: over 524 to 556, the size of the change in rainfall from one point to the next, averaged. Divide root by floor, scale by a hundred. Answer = 2.1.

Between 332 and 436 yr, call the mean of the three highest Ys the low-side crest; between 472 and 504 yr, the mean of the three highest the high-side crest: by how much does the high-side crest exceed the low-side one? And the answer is -12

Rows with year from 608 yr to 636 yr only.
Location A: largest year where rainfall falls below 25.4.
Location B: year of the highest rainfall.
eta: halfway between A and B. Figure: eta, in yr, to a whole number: 622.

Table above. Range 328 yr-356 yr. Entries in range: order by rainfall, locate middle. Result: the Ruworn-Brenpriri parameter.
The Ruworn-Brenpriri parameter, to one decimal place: 30.7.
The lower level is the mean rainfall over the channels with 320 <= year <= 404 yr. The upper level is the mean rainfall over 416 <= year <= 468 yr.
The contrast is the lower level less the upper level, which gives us 3.9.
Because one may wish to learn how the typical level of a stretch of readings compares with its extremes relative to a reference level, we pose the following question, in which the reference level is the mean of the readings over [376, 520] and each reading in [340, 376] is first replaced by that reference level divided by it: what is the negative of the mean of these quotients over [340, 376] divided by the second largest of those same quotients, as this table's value -0.89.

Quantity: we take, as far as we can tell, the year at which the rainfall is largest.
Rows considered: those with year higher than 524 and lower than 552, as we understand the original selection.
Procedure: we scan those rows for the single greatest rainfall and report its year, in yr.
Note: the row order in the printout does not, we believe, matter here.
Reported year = 542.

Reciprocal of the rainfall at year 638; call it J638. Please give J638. 0.042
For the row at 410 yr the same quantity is 0.036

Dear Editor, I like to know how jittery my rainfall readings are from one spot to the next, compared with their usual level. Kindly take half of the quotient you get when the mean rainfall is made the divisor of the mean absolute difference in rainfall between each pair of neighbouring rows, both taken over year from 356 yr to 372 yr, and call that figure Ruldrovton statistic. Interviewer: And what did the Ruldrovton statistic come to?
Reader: 0.027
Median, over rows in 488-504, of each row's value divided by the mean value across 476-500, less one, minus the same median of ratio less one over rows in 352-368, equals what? -0.32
